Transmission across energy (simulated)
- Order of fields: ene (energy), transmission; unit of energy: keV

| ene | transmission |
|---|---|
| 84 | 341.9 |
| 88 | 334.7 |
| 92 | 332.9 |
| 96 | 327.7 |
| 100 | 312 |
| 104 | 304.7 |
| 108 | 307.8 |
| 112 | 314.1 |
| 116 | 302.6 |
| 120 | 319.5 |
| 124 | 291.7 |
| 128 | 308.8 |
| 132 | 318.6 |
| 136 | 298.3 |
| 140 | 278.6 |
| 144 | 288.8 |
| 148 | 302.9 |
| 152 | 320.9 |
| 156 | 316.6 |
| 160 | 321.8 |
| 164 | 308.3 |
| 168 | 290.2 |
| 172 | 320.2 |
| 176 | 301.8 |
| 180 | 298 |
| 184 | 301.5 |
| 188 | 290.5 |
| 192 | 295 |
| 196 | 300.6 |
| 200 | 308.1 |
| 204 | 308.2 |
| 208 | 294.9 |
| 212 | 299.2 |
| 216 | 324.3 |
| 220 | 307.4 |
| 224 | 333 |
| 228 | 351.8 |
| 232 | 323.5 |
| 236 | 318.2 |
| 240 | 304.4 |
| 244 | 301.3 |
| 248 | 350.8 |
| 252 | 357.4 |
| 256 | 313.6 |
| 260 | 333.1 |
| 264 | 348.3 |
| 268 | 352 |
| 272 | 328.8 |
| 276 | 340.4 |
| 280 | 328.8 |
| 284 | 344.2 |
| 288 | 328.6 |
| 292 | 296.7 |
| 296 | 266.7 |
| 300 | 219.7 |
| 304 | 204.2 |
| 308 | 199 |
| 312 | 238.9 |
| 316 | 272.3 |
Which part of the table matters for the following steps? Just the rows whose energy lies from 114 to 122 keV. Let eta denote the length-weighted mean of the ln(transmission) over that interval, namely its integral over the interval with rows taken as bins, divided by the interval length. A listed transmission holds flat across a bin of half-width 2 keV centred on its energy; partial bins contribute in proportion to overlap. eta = 5.74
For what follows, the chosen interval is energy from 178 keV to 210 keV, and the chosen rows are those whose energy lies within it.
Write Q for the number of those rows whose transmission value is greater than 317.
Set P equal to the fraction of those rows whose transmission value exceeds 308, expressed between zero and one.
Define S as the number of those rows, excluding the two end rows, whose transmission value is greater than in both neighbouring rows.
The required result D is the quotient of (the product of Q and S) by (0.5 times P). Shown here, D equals 0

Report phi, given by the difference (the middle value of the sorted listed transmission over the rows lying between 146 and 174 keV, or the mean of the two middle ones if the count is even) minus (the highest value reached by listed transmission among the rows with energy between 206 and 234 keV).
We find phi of -35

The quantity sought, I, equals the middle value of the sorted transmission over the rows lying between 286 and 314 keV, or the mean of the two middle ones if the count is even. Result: 239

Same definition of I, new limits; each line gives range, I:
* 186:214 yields 299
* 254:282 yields 333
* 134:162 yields 303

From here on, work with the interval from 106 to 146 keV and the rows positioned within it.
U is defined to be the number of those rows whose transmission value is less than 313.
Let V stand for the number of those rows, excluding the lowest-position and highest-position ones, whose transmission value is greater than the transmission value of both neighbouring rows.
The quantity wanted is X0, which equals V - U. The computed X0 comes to -4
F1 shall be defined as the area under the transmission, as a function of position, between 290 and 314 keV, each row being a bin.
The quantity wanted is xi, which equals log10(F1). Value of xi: 3.8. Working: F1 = 5701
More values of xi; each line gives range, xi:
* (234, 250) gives 3.7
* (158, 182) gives 3.9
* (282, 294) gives 3.6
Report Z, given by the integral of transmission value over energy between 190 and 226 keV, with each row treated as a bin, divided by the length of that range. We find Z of 308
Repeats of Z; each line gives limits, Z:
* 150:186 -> 309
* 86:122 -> 317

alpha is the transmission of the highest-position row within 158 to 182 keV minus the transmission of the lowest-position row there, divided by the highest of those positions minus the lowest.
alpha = -1.2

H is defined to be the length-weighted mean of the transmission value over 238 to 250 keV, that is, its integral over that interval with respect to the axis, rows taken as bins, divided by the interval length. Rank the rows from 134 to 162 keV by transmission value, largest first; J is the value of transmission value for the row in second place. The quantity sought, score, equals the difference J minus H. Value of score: 2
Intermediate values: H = 319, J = 320.9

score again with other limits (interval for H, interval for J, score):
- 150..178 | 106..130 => 3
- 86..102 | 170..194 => -25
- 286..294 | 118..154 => 7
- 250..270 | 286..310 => -44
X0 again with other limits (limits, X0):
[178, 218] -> -7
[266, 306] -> -2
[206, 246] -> -3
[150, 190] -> -3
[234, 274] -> 0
